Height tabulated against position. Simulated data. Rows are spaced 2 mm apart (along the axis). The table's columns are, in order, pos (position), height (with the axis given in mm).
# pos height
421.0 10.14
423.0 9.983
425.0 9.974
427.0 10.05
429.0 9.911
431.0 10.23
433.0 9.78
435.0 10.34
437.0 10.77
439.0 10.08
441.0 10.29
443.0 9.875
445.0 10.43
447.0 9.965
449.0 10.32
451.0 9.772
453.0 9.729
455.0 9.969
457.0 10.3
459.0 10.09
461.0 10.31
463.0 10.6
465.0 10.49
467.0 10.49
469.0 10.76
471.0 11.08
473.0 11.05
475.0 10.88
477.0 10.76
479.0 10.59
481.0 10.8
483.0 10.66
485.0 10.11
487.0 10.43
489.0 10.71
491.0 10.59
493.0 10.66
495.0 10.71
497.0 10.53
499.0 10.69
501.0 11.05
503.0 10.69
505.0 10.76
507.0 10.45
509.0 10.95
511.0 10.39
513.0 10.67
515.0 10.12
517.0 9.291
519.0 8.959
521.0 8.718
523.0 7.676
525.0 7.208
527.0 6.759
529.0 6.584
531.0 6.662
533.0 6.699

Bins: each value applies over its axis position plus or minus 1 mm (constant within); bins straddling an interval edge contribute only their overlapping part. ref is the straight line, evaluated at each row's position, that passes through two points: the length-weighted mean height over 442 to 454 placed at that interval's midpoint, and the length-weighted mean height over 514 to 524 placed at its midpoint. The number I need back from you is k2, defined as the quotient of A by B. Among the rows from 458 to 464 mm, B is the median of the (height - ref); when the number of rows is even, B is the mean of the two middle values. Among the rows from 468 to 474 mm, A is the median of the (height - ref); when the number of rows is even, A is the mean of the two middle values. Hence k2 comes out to 3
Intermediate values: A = 1.4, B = 0.5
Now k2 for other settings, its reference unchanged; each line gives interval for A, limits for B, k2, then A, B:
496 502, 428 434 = -4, 1.4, -0.4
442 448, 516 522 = -11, -0.1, 0.0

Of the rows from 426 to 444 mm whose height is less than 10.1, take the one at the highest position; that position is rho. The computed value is 443.0 mm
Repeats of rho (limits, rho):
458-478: 459.0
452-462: 459.0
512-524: 523.0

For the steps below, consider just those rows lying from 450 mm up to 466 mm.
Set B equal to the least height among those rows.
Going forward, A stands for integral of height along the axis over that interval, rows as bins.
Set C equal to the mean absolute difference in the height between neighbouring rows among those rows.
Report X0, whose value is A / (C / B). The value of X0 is 7665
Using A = 163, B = 9.729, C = 0.21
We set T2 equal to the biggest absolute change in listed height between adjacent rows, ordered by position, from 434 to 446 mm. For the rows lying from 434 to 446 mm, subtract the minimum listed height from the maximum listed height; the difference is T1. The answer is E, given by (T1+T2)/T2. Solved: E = 2.3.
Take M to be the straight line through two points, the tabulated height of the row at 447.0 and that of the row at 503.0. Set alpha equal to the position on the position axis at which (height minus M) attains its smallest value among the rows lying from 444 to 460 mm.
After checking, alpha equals 453.0 mm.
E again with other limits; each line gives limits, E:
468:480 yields 2.5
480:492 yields 2.3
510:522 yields 3.4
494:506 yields 2.4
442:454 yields 2.3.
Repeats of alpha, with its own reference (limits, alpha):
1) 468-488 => 485.0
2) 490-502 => 497.0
